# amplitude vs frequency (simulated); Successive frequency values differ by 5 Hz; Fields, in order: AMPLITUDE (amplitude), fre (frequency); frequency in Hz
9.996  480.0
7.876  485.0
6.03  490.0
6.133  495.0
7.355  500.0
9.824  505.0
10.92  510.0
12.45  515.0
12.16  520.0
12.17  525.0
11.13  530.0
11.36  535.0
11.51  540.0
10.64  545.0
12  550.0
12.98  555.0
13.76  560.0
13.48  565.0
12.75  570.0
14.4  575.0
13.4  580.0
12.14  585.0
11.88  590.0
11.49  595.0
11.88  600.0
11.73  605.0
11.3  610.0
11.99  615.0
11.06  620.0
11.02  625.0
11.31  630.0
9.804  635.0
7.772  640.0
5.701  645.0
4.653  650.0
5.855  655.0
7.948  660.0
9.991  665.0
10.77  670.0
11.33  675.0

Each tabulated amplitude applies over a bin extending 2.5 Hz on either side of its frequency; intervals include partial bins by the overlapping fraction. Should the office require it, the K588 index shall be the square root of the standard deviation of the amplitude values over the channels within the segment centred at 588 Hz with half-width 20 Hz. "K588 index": 1.0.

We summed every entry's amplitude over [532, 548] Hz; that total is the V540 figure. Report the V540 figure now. 33.5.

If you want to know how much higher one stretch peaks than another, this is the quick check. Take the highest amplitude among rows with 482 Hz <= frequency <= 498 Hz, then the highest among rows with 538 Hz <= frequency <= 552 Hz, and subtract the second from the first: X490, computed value -4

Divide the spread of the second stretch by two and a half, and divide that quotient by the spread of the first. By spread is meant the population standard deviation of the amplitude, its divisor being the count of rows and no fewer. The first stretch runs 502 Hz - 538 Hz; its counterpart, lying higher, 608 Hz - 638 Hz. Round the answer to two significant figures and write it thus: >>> 0.31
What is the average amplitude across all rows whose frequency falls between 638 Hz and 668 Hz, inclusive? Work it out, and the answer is 7.0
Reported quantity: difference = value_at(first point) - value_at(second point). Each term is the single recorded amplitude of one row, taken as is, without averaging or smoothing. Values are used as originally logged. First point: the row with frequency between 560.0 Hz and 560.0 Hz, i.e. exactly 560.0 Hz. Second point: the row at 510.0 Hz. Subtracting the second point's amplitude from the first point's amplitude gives 2.8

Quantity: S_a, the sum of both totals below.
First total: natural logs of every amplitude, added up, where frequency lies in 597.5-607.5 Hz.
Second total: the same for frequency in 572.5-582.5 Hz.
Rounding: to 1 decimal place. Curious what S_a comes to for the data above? 10.2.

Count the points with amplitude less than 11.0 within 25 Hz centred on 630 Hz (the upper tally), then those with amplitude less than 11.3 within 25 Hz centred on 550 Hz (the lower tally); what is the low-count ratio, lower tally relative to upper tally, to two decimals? 0.50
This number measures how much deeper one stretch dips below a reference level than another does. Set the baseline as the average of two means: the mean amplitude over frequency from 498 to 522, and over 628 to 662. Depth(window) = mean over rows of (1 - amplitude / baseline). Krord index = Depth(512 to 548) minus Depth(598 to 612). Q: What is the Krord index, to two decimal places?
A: 0.00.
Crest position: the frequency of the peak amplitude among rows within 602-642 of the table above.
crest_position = 615.0 Hz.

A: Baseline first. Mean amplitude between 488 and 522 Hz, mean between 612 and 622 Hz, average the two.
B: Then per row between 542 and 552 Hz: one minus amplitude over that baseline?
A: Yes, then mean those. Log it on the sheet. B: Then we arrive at -0.09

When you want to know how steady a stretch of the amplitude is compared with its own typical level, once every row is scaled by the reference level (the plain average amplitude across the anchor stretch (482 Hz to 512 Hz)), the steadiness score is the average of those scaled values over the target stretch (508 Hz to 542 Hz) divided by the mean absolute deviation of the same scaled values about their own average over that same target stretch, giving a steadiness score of 23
